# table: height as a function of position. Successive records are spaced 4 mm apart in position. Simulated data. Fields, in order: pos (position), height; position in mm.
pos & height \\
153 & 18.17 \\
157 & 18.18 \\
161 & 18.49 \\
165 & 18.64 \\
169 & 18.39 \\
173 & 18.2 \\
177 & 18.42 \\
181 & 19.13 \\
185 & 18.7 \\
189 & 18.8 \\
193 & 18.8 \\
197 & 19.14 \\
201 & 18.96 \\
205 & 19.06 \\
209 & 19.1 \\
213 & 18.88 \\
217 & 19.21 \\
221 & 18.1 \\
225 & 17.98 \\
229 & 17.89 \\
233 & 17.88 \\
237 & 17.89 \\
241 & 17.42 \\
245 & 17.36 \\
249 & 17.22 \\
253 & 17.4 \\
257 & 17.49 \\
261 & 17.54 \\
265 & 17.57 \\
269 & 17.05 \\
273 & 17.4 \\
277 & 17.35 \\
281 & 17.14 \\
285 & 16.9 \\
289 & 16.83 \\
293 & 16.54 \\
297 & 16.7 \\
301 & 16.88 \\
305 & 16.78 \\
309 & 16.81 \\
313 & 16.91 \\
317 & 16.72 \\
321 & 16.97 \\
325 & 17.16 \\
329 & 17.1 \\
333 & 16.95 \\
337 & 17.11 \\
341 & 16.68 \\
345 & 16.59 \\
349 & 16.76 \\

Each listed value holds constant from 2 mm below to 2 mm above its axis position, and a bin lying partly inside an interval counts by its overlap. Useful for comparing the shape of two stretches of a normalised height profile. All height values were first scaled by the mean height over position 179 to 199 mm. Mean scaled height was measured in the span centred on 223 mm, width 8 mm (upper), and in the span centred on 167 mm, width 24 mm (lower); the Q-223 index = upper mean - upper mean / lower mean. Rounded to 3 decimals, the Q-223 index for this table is -0.027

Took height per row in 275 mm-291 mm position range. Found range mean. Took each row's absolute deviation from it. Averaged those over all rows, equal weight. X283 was 0.190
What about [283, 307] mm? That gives 0.101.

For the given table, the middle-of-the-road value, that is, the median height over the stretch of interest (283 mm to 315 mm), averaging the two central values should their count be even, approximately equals 16.8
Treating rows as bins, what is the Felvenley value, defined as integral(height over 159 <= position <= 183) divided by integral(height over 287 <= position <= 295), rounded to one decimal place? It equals 3.3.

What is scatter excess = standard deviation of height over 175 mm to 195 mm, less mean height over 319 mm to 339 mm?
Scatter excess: -16.8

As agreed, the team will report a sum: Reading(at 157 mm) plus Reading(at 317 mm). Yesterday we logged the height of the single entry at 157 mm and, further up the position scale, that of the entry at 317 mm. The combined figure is 34.9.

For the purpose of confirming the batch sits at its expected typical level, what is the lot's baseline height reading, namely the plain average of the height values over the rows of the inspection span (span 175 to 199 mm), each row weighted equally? 18.8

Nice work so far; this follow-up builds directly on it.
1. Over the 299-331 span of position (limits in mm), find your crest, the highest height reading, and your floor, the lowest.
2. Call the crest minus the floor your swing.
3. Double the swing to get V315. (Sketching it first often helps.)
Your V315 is 0.88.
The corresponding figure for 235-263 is 1.34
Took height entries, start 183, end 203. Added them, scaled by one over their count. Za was 18.9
